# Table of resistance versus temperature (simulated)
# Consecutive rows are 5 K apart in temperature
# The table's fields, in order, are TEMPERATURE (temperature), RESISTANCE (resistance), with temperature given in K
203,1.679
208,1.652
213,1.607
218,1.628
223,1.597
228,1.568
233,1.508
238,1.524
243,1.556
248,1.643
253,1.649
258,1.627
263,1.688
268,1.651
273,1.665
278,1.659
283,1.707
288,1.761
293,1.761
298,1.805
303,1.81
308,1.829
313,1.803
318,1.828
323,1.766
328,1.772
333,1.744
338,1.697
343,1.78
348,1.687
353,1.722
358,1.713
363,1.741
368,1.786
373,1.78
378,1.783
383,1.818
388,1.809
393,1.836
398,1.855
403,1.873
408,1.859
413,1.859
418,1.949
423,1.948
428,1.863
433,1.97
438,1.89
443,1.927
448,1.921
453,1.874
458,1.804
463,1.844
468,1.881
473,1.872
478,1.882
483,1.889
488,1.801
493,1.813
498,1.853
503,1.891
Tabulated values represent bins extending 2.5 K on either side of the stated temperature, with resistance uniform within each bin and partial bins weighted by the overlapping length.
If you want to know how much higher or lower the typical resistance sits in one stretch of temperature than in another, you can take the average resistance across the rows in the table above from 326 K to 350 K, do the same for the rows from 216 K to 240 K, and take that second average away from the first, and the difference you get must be 0.17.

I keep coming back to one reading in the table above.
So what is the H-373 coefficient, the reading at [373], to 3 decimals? 1.780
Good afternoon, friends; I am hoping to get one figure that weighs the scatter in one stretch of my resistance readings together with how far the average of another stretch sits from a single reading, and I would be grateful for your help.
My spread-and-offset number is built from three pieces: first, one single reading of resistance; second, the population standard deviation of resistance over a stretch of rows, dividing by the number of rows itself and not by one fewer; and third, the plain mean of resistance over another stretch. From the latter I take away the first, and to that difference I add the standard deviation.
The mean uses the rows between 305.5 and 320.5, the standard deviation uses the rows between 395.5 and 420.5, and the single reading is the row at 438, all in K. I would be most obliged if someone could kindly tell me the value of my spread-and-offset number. -0.03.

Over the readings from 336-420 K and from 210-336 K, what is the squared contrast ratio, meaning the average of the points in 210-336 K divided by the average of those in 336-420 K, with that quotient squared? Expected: 0.881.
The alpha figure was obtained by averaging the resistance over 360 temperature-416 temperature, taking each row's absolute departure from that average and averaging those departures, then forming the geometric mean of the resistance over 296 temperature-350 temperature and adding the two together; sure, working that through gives 1.81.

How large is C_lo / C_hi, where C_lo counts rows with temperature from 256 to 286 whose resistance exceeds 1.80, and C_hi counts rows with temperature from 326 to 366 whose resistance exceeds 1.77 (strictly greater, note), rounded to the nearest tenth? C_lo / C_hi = 0.0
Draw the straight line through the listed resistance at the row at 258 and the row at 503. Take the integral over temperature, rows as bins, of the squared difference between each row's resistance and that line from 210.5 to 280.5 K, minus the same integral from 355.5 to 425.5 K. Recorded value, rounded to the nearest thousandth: -0.259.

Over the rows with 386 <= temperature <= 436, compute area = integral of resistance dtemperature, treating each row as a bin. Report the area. 94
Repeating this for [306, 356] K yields 88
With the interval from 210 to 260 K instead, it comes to 80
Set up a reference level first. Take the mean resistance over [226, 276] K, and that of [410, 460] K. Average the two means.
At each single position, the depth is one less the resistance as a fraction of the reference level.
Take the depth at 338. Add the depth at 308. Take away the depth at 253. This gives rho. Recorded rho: -0.070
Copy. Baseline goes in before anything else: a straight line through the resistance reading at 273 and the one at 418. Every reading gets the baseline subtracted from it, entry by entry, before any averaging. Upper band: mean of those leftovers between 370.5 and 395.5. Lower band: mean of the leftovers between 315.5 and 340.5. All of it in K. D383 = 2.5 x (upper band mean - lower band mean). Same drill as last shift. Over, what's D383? -0.16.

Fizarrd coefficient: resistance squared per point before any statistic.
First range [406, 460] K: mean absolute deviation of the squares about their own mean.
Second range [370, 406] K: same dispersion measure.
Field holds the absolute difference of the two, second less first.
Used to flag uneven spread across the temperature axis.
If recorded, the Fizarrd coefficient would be 0.057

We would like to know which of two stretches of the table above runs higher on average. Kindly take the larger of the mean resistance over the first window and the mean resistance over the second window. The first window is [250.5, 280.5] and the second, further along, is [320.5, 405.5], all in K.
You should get 1.77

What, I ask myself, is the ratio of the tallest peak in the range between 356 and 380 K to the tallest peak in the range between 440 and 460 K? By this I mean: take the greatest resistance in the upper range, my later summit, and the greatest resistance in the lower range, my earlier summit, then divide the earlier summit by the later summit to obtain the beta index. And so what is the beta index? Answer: 0.93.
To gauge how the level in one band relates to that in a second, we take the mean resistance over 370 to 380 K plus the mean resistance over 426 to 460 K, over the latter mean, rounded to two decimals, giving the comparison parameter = 1.94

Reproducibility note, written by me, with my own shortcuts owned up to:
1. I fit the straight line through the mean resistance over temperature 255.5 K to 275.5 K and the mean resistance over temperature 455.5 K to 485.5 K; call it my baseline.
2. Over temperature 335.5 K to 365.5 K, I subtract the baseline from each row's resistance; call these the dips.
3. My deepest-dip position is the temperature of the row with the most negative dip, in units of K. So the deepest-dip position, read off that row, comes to 348 K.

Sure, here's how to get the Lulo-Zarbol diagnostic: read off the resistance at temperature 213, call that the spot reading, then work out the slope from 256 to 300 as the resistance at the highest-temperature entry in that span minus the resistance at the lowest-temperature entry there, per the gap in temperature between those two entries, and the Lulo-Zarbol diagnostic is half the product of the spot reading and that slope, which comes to 0.0036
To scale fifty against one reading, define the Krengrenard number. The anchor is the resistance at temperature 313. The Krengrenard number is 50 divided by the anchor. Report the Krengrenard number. 27.7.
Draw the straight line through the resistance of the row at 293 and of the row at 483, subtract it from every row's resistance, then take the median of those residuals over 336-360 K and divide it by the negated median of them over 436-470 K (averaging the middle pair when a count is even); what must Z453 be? 18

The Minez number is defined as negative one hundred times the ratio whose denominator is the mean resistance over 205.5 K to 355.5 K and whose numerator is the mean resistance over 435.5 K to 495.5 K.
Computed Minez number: -110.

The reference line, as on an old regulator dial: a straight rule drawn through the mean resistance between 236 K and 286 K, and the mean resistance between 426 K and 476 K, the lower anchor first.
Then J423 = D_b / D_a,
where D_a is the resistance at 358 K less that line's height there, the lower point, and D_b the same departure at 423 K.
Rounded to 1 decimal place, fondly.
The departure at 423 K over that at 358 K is -1.9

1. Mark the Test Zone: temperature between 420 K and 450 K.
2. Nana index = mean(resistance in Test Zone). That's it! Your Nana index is 1.92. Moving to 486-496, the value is 1.81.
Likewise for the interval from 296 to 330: 1.80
